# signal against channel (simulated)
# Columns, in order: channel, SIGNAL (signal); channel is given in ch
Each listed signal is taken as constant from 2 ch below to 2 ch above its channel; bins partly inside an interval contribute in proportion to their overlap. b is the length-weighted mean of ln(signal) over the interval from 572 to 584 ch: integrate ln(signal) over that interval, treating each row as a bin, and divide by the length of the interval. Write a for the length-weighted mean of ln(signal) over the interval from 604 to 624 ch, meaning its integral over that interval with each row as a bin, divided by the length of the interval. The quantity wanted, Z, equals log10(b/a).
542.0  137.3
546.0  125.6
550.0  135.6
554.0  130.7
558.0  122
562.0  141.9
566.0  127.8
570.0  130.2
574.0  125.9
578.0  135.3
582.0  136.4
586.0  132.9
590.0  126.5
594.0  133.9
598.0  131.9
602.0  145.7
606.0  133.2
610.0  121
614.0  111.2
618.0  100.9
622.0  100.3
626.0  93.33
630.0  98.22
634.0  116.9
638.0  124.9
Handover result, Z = 0.015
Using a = 4.72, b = 4.89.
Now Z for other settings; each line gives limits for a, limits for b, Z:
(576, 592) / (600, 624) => -0.011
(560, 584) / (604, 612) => -0.004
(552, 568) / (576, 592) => 0.002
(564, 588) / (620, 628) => -0.028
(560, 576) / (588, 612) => 0.000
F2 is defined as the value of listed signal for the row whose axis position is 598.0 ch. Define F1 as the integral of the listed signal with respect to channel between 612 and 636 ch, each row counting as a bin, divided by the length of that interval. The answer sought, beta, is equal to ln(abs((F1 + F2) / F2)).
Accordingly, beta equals 0.58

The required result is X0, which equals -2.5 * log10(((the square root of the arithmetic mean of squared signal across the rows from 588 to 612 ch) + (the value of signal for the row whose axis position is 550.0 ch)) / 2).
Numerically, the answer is -5.32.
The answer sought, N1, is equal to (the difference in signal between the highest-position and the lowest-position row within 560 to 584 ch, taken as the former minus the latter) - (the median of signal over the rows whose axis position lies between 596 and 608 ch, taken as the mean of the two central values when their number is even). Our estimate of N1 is -139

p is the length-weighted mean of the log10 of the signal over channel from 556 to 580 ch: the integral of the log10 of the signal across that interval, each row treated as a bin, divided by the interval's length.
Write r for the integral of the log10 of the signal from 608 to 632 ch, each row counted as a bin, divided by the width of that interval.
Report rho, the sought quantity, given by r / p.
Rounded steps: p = 2.12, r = 2.02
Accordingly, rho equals 0.953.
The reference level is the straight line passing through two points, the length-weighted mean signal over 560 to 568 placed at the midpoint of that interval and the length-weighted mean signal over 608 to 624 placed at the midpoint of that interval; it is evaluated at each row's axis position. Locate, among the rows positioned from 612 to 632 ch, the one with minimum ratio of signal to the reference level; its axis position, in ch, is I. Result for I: 626.0 ch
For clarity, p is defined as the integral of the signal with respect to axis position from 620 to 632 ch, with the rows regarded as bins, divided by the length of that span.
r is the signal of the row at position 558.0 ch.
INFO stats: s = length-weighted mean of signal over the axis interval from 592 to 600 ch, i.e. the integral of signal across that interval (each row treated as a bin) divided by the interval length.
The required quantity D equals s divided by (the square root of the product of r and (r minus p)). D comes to 2.4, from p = 97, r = 122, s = 133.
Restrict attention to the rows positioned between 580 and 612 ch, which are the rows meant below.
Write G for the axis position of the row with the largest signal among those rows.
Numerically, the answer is 602.0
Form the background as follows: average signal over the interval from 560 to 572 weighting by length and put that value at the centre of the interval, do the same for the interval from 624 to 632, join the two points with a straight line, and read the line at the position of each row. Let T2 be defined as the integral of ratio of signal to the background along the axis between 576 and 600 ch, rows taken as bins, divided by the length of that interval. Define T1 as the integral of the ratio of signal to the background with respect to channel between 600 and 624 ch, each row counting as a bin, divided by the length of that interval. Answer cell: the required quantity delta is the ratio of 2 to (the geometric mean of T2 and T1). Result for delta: 1.79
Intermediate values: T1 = 1.12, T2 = 1.108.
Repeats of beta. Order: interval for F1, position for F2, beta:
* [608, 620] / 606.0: 0.61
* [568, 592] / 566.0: 0.71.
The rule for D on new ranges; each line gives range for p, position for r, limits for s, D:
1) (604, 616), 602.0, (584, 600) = 2.2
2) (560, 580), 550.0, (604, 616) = 5.7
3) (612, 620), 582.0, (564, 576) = 2.0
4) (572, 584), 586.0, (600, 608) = 20.0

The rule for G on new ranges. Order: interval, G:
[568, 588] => 582.0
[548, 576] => 562.0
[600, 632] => 602.0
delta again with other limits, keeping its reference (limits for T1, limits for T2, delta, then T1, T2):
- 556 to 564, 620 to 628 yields 2.05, 0.96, 0.986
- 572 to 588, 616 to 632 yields 1.94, 1.06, 1.000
